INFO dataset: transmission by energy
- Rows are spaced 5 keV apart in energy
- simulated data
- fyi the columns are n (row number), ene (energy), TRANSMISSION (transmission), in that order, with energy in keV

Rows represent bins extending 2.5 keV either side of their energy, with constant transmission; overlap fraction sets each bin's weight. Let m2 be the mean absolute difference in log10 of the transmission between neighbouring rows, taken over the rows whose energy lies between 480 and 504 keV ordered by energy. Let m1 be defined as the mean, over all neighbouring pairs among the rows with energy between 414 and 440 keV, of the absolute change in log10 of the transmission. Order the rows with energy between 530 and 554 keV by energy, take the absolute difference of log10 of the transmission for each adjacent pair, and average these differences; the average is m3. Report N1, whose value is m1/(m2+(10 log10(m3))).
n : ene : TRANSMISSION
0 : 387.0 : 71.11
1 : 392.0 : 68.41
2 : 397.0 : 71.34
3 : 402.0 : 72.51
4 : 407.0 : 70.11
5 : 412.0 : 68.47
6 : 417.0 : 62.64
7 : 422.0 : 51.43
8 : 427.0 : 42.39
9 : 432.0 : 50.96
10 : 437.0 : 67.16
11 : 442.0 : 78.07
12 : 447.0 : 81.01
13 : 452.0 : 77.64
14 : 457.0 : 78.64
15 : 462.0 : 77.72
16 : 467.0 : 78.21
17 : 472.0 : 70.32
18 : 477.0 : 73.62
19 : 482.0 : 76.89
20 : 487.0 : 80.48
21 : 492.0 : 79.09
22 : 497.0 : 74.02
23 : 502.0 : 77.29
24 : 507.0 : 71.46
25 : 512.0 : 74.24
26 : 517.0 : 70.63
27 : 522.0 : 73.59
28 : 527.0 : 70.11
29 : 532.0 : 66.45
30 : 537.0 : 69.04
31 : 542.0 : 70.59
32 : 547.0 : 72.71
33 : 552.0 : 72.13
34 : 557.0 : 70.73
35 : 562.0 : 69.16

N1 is -0.0047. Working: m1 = 0.092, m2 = 0.019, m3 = 0.011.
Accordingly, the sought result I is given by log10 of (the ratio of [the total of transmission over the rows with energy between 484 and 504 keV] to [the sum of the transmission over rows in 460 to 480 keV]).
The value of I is 0.02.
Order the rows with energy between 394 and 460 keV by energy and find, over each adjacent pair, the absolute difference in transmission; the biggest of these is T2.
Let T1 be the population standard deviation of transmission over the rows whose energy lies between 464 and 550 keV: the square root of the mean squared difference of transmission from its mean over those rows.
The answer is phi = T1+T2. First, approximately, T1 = 4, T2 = 16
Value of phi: 20.0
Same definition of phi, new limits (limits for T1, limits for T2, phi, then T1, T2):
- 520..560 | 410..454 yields 18.3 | 2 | 16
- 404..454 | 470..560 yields 18.2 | 12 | 6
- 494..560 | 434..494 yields 13.5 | 3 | 11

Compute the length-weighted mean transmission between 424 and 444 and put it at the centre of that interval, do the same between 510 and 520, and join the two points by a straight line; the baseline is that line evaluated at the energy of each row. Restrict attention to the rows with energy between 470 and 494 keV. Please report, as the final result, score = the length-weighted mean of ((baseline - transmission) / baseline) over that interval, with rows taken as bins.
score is -0.14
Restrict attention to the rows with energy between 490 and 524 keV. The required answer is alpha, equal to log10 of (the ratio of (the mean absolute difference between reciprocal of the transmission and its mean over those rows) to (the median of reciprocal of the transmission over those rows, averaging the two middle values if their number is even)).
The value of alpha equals -1.54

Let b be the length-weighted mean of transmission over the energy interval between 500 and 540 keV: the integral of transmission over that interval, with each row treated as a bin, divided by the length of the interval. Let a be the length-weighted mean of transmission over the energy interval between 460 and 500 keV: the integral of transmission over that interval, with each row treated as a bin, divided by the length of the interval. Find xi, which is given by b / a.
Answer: 0.94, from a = 76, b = 71.5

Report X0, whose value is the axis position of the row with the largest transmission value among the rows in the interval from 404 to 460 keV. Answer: 447.0 keV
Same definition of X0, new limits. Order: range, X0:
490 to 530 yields 492.0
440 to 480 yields 447.0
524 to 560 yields 547.0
